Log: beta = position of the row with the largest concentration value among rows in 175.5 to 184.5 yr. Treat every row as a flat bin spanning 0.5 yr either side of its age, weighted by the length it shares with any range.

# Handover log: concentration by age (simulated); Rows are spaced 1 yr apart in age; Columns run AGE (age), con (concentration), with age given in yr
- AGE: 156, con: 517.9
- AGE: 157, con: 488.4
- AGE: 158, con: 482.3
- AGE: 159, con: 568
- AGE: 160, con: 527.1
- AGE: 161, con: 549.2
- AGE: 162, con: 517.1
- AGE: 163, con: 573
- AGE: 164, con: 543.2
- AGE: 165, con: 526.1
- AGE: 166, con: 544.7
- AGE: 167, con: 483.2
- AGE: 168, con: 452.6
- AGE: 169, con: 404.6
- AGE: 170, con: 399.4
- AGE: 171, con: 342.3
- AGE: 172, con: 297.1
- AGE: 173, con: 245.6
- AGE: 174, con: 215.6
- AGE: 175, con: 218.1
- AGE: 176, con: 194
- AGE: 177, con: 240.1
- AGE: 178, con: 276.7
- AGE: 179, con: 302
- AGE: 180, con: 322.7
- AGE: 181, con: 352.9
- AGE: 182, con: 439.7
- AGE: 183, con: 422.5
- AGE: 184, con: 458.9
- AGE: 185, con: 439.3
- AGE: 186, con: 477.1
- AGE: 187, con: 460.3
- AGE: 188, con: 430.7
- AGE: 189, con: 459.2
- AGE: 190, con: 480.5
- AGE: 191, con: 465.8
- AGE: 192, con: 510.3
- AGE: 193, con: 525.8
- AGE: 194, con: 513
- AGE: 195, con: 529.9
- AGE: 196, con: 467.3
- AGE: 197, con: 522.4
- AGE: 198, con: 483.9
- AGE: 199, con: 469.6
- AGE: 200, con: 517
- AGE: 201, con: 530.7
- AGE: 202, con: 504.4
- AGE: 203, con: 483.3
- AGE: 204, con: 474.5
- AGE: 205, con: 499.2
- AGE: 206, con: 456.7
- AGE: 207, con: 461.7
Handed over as 184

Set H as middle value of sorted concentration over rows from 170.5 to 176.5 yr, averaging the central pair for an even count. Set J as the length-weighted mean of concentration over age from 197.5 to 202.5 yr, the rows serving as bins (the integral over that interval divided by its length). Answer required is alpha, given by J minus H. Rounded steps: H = 232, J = 501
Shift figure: 269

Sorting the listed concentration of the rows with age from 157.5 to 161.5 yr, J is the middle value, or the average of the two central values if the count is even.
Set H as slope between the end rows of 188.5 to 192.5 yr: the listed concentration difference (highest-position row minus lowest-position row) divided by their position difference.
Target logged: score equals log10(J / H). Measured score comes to 1.50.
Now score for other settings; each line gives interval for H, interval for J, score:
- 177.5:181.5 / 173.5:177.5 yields 0.93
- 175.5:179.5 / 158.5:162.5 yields 1.17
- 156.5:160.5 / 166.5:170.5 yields 1.52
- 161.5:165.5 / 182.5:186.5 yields 2.18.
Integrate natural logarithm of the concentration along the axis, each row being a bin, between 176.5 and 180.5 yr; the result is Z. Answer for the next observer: 23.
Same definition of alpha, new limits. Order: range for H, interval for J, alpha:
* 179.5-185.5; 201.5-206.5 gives 53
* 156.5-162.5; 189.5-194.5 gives -23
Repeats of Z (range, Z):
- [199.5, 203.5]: 25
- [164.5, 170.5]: 37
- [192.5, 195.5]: 19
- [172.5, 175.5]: 16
